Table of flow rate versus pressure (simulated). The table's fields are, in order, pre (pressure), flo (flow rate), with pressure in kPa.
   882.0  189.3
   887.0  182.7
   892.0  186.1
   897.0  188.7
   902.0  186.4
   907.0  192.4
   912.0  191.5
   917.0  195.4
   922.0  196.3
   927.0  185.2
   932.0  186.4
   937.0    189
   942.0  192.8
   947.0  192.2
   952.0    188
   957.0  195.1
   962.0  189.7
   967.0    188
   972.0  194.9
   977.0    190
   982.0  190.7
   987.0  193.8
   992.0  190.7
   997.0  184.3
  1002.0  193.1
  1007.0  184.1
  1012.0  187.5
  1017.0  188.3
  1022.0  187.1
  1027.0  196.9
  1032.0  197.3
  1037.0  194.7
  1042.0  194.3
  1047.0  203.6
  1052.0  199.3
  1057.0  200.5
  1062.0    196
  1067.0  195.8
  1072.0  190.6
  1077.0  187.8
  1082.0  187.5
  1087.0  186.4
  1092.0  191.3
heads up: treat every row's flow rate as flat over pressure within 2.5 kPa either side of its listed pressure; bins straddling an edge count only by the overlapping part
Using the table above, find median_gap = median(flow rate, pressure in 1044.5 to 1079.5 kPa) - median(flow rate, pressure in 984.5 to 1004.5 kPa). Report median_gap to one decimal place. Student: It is 4.1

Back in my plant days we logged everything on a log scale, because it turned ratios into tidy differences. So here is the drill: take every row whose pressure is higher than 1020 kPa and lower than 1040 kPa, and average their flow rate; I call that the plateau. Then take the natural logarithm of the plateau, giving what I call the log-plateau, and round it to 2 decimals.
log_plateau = 5.27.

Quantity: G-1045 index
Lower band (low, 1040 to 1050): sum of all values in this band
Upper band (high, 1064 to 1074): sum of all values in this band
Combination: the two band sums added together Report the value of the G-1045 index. 784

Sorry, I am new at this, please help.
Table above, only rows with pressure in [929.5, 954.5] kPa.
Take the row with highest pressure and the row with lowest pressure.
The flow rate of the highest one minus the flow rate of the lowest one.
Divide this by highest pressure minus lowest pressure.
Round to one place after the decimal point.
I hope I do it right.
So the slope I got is 0.1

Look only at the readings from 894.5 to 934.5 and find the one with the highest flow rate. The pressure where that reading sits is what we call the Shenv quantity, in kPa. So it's 922.0 kPa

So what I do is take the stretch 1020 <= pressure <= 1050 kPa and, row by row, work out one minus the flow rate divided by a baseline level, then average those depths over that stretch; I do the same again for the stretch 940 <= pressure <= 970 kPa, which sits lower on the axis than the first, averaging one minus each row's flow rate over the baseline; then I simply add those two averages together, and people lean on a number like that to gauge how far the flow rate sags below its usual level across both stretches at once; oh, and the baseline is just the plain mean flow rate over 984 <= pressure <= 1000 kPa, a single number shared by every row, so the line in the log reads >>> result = -0.039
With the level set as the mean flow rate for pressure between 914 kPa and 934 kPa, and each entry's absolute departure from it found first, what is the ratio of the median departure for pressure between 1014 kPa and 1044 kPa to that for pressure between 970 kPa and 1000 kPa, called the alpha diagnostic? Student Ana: 2.0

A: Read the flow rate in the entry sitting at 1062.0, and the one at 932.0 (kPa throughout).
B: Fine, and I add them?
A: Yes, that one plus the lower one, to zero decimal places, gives 382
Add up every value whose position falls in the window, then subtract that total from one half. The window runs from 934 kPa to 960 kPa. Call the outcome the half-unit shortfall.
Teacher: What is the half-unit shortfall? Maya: -957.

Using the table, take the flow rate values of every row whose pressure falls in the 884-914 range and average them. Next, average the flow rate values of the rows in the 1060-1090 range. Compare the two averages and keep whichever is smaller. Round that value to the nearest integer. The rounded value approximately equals 188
